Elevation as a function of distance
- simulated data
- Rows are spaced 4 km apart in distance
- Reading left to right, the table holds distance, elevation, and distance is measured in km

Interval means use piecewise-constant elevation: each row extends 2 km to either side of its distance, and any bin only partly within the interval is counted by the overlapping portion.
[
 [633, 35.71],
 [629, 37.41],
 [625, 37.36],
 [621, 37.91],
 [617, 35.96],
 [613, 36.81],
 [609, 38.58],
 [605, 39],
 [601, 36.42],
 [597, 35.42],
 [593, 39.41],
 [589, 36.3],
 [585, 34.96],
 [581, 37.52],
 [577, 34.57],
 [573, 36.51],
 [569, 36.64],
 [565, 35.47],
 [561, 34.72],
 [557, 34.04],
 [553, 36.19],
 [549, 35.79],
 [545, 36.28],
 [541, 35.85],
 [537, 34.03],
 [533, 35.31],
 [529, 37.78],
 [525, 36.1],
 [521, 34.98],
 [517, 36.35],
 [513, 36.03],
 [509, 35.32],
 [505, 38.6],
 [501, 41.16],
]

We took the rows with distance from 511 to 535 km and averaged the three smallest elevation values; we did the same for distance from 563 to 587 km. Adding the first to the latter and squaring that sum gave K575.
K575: 4962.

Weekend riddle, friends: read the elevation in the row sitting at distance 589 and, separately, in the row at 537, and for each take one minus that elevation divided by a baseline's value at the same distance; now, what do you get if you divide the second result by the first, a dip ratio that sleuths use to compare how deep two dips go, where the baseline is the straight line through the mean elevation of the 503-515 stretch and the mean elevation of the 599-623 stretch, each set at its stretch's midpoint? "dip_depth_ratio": 2.9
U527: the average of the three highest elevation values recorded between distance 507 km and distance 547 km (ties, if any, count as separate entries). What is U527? 36.8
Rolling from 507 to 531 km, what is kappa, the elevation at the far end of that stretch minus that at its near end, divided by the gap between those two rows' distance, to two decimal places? 0.12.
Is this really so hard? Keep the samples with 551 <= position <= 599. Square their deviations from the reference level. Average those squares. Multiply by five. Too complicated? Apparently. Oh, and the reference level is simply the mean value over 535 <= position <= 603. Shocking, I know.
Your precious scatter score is 10.0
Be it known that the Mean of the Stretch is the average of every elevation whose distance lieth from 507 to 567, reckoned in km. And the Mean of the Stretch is 35.6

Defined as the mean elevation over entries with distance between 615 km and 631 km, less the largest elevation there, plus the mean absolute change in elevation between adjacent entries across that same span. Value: 0.10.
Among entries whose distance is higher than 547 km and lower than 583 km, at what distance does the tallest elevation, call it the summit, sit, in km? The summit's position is 581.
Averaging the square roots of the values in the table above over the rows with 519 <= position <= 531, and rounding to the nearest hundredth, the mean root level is 6.02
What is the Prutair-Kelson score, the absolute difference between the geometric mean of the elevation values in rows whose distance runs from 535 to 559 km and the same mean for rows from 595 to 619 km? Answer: 1.7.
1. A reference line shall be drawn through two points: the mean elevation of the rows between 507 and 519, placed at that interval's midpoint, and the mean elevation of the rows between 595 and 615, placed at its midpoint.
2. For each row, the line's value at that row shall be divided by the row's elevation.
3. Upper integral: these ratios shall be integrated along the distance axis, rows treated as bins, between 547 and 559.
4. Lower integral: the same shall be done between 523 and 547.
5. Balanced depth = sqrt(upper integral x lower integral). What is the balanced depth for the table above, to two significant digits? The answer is 17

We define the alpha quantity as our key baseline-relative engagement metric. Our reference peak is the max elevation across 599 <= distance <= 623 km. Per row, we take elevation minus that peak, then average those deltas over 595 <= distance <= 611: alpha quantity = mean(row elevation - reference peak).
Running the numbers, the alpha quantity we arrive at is -1.6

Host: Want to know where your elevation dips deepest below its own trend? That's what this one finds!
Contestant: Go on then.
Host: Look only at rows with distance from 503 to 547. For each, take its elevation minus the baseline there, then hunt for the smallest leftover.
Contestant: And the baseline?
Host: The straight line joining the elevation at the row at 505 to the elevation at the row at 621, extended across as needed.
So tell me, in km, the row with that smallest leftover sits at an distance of 537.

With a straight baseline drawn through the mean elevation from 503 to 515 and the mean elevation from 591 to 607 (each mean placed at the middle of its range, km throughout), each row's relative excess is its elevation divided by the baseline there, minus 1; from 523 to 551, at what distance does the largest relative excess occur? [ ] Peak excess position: 529 km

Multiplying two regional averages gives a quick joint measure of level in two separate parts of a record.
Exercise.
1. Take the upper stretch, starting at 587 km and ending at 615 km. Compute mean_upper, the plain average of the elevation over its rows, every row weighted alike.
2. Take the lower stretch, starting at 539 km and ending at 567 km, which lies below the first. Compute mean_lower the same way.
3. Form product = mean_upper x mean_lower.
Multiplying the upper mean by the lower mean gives 1328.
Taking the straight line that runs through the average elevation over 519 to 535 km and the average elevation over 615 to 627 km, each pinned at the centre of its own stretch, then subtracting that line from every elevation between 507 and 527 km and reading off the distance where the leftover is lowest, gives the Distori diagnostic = 521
